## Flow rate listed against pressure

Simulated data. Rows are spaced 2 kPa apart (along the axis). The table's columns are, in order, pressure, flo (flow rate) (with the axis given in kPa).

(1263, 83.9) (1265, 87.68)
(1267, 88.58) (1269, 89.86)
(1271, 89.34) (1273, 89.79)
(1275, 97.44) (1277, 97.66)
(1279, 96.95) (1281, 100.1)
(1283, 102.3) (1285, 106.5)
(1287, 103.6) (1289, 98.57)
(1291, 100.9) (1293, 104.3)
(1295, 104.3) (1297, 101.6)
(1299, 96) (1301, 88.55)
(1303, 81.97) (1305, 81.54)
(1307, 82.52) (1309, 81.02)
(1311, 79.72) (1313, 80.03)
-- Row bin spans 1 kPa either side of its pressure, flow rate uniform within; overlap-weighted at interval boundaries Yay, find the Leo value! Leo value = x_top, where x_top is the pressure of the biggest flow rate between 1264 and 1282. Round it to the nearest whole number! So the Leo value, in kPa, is 1281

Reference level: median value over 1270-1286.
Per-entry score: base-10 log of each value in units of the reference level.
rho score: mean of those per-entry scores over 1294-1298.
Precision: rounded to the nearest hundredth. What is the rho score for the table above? 0.02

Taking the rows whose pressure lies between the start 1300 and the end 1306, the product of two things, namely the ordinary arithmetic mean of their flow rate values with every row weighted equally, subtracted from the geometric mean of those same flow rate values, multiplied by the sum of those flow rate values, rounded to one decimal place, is -15.2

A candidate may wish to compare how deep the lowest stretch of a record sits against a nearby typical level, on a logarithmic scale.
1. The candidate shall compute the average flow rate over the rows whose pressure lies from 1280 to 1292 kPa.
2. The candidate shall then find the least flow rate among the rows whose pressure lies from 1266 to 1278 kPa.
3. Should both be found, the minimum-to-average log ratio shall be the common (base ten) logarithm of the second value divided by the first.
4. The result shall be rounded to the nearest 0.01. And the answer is -0.06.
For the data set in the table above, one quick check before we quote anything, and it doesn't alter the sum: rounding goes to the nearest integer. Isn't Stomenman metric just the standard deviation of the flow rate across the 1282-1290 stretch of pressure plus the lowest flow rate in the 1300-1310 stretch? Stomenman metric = 84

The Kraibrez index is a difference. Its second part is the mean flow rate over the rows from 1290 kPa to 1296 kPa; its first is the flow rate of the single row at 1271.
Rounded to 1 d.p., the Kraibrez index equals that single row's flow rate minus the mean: -13.8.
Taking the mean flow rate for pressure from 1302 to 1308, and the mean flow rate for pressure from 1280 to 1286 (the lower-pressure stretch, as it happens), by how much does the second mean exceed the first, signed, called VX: 21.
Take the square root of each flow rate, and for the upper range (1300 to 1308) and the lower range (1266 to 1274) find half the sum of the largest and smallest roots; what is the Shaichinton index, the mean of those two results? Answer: 9.3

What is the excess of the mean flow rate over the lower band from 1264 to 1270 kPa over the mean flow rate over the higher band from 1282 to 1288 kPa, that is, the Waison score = -15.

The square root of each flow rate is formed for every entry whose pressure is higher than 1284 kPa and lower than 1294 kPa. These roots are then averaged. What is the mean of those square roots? 10.1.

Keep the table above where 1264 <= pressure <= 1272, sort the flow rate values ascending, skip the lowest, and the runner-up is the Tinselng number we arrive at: 88.58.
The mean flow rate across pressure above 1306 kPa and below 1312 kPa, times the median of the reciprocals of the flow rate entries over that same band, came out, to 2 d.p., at 1.00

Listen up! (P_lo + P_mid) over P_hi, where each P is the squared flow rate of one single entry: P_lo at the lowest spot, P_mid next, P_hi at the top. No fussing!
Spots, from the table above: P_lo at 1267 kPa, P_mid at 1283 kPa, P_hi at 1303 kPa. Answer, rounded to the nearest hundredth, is 2.73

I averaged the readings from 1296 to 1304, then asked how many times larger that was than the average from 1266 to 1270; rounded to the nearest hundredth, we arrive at 1.03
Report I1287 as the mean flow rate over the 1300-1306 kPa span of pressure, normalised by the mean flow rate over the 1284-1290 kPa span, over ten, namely 0.082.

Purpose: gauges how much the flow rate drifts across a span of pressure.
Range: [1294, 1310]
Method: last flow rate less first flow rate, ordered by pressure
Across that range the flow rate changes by -23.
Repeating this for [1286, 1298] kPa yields -2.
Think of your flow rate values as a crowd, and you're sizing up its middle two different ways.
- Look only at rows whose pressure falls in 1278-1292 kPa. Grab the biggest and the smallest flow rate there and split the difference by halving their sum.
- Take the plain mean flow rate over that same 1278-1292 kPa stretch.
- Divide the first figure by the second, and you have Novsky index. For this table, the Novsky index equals 1.00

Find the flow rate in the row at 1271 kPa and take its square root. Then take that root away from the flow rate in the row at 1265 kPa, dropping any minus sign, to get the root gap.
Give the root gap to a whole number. 78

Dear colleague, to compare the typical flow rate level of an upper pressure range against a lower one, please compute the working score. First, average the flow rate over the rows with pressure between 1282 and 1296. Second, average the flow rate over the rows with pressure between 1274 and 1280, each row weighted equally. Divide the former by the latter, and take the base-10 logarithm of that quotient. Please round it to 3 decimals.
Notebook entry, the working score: 0.024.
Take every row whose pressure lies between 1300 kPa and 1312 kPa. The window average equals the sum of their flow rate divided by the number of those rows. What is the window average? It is 83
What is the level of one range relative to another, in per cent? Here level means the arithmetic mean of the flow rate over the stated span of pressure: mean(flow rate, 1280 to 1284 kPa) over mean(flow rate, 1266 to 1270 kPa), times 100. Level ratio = 113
